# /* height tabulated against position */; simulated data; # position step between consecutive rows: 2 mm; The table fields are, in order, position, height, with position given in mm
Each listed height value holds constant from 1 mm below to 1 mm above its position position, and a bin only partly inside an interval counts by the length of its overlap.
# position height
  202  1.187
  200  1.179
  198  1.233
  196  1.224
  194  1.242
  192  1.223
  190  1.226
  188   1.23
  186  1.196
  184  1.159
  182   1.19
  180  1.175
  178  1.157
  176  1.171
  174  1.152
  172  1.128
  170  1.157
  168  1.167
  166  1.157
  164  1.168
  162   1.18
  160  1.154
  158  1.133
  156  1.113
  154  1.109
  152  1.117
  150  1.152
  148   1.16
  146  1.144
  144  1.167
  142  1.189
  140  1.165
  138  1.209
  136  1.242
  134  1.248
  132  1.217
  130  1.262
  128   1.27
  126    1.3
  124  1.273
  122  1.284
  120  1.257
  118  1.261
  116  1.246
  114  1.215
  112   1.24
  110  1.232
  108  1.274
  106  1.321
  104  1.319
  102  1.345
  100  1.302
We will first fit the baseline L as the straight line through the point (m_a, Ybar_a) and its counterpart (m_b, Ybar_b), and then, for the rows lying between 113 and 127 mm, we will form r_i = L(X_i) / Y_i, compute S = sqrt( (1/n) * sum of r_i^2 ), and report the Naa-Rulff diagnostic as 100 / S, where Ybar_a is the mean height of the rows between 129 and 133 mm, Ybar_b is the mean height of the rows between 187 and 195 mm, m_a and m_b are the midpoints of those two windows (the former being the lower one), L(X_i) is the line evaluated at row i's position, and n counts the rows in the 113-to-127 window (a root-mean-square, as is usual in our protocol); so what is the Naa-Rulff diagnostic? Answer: 102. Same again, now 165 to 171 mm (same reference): 94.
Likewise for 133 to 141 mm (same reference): 98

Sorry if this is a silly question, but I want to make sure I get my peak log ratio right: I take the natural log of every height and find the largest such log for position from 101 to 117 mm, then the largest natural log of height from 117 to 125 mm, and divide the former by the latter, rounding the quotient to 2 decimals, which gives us 1.19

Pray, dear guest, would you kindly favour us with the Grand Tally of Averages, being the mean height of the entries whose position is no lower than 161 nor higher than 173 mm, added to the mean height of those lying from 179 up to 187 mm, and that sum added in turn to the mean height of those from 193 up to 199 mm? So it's 3.57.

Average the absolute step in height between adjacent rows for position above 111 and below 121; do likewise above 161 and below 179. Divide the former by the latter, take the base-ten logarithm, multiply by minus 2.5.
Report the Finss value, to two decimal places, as -0.16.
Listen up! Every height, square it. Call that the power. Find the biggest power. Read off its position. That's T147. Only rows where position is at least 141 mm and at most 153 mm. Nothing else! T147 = 142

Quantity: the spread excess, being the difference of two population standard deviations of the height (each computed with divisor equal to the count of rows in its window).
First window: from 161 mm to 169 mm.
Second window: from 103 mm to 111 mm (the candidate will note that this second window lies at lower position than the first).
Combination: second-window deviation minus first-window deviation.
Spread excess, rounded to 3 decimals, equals 0.028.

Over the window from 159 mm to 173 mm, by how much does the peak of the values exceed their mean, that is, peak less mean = 0.02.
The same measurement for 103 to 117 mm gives 0.06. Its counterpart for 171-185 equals 0.03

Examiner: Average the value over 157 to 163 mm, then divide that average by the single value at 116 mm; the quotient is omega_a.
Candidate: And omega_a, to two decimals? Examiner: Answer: 0.93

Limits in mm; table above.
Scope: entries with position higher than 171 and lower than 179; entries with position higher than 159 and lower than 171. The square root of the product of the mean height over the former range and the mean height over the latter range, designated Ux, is 1.158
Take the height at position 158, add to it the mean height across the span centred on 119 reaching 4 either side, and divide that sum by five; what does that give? 0.479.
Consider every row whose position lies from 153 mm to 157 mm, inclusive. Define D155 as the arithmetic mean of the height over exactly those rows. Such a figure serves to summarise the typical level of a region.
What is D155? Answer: 1.11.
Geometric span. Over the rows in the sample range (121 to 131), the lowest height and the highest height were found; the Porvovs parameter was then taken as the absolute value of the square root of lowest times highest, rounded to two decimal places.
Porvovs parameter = 1.28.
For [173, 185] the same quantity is 1.17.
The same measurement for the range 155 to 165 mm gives 1.15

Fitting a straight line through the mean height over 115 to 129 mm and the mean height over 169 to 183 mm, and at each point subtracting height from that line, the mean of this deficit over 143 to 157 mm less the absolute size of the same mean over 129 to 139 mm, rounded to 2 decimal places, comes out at 0.07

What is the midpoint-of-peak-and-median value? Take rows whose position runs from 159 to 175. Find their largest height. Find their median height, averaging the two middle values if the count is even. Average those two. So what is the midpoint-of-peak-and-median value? 1.17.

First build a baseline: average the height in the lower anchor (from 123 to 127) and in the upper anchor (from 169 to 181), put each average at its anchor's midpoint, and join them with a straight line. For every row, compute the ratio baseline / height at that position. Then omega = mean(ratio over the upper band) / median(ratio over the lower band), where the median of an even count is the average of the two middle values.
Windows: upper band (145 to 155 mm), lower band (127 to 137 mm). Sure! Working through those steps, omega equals 1.06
